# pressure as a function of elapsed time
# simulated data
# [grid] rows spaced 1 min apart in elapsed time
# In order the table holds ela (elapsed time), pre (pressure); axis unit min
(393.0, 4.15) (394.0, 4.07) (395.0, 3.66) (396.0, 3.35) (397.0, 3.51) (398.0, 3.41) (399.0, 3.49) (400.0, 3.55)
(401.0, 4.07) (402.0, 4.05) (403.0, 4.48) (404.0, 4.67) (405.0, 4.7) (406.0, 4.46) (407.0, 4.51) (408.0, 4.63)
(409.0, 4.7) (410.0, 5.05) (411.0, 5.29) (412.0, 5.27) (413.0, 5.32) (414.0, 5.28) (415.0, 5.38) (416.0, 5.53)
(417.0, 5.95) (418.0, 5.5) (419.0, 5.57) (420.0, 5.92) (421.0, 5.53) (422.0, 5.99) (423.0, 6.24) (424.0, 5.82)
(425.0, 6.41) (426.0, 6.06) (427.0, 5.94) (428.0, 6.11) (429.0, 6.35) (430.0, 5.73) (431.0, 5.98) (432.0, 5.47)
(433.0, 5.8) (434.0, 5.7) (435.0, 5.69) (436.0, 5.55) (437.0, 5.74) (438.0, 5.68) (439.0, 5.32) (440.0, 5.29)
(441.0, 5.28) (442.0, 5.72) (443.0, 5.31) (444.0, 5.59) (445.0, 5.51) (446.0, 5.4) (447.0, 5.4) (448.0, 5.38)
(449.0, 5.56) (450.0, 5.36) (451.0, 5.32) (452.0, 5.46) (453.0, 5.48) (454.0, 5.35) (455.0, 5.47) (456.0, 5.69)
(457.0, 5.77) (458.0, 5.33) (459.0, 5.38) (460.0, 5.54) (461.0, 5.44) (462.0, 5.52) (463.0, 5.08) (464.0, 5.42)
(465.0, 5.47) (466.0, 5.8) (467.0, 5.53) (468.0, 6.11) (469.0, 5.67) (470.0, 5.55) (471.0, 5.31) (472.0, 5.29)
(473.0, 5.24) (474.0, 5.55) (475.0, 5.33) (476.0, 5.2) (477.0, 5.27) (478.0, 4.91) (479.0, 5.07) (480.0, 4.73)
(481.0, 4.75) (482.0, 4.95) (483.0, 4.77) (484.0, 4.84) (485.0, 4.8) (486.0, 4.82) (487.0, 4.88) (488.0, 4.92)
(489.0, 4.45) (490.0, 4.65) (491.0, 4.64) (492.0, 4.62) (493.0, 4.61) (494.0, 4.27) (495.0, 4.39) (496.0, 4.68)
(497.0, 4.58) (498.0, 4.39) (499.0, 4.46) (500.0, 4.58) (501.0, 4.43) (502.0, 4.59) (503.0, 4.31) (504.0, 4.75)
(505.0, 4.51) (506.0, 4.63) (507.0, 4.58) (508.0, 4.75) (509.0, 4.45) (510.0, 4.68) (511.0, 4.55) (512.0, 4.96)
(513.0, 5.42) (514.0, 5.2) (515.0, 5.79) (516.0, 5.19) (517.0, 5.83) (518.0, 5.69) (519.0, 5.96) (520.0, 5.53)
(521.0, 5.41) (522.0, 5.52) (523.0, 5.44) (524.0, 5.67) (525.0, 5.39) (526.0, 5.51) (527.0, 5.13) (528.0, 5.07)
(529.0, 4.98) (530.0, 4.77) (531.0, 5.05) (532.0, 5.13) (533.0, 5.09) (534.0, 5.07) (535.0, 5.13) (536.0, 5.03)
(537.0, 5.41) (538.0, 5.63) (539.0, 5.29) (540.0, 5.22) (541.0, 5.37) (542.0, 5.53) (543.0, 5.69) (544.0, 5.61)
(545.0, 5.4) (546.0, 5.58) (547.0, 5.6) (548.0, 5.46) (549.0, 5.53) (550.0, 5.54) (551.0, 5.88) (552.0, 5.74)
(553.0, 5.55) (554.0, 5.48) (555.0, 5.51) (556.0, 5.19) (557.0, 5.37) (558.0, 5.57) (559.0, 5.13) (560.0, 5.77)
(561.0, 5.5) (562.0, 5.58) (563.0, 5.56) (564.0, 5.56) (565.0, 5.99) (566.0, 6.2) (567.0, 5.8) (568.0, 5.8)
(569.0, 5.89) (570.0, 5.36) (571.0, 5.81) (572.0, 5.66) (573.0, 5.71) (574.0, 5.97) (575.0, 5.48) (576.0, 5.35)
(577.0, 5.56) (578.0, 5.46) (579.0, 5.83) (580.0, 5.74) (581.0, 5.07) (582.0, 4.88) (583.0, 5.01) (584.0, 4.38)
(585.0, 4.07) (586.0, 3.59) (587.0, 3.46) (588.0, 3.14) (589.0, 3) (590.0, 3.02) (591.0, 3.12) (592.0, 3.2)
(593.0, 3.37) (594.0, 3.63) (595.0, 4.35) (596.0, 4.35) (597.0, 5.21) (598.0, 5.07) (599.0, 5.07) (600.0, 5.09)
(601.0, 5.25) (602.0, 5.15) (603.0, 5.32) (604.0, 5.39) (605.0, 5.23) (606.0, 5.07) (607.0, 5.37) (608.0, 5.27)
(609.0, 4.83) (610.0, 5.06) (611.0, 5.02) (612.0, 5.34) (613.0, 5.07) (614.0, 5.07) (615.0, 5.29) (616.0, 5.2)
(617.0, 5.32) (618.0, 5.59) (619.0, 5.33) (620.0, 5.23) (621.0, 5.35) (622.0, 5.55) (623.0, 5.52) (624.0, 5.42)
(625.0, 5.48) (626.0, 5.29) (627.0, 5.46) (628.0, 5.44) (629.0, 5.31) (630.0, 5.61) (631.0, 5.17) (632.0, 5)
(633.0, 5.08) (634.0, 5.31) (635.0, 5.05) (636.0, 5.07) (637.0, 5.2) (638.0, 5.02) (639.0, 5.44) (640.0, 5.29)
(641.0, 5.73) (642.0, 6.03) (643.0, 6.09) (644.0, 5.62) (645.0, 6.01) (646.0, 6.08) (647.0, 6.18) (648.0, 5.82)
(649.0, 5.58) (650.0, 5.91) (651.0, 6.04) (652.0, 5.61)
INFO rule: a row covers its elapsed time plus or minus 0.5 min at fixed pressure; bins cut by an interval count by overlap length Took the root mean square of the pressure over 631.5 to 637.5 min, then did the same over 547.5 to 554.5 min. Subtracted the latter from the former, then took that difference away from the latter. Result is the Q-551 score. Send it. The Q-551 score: 6.1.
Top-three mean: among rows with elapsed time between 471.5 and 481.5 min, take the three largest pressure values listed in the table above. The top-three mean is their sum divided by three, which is 5.39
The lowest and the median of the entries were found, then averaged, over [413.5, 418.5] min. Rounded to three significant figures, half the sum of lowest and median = 5.39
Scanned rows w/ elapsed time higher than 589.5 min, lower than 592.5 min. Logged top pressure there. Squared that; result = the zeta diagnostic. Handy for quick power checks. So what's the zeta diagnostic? 10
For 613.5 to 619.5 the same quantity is 31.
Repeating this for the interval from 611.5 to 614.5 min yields 29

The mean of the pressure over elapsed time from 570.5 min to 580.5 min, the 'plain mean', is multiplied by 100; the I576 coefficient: 566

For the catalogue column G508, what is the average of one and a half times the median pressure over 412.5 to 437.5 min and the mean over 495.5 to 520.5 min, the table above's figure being 6.8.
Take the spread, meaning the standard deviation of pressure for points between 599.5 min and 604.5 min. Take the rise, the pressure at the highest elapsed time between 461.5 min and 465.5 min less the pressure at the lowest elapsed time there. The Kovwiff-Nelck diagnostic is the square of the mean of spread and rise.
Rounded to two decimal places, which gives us 0.00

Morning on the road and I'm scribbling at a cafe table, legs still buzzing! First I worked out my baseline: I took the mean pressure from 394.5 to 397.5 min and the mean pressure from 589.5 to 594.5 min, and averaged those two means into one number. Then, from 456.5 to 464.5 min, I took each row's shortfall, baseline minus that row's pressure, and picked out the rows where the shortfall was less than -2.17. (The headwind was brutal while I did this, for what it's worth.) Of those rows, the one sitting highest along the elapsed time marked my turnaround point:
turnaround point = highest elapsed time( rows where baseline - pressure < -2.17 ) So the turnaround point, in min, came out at 457.0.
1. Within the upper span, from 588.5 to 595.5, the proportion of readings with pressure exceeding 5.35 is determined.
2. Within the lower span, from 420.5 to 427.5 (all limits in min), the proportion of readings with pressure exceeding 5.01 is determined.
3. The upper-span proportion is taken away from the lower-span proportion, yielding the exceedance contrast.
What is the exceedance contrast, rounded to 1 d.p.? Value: 1.0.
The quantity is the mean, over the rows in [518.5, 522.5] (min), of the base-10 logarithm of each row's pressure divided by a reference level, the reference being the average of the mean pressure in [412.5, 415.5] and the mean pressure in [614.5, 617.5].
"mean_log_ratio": 0.024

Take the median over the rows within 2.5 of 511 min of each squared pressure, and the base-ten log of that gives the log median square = 1.34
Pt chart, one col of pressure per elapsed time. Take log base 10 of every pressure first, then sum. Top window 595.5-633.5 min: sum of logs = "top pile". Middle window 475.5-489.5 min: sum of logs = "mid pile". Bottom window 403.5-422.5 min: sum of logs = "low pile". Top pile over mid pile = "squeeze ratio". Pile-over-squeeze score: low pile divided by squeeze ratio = 5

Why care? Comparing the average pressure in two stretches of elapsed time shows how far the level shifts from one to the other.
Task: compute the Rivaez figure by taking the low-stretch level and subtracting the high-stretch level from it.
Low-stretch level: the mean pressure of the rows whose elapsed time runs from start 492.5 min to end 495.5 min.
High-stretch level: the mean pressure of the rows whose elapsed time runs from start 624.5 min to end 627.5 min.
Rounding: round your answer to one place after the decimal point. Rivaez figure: -1.0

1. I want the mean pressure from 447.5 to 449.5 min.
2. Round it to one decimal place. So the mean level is 5.5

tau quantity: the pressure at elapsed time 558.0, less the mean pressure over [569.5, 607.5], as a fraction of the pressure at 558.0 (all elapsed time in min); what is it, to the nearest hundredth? 0.15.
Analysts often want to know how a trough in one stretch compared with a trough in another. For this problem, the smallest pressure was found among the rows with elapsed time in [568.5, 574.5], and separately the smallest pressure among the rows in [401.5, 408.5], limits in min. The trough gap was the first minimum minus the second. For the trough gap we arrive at 1.3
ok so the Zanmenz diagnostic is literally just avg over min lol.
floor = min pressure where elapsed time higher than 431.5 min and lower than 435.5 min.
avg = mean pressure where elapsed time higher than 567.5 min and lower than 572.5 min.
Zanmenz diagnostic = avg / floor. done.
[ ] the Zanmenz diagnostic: 1.04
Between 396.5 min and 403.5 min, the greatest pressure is 4.48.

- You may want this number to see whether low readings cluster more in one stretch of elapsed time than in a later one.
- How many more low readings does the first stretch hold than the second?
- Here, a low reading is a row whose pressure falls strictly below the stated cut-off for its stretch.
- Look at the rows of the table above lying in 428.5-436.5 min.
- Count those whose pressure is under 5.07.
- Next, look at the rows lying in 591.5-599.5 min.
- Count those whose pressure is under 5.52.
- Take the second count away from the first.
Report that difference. -8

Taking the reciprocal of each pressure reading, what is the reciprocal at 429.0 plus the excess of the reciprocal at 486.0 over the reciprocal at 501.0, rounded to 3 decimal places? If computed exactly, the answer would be 0.139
